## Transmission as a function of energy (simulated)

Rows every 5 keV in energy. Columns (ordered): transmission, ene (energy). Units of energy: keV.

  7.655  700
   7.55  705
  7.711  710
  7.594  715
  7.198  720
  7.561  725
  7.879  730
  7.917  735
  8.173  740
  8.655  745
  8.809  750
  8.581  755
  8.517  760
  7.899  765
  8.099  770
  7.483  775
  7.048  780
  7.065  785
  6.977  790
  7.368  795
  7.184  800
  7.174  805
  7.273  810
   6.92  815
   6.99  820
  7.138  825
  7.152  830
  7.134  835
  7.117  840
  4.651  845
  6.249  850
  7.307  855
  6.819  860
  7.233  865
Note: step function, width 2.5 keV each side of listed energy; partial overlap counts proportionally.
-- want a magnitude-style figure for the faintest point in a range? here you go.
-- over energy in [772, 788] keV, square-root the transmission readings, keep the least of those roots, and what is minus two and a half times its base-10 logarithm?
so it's -1.06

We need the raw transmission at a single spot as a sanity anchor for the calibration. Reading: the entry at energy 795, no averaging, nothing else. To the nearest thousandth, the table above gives 7.368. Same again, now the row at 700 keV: 7.655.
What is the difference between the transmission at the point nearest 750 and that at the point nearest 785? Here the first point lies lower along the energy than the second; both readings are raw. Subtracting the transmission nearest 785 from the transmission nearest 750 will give 1.7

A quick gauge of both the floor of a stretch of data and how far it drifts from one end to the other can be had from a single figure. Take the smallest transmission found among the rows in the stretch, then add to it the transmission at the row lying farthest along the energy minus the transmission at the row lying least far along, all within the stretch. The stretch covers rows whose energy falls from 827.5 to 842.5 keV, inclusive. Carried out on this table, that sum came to 7.08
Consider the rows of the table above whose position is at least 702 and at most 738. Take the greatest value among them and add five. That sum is 12.9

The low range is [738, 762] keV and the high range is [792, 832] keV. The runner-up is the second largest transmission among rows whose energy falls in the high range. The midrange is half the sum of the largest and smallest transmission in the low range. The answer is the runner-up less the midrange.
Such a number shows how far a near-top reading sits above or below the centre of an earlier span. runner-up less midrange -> -1.2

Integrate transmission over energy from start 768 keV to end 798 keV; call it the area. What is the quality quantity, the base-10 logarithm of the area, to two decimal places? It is 2.34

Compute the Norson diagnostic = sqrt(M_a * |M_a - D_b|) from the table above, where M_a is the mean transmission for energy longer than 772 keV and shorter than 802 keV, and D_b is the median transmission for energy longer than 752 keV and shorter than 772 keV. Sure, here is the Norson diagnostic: 2.8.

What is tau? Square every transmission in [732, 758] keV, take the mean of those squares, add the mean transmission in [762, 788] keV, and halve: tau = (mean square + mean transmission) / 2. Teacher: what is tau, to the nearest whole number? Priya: 39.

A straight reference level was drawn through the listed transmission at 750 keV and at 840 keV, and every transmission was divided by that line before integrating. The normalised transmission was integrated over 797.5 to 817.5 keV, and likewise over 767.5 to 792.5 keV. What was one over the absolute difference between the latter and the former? 0.27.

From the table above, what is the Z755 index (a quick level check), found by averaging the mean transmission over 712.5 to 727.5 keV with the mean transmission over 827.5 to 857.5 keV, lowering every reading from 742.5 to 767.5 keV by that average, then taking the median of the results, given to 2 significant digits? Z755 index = 1.6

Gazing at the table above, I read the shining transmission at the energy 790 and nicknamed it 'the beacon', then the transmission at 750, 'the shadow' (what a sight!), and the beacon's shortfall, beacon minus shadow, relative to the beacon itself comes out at -0.26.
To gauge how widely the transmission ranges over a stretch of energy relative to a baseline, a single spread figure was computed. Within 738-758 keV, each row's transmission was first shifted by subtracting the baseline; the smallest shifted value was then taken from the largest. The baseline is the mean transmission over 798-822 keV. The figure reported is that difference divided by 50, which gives 0.013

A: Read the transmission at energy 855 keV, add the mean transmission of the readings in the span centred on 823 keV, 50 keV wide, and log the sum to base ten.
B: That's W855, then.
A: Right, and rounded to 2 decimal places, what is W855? 1.15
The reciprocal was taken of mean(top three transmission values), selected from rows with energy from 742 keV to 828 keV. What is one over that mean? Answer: 0.115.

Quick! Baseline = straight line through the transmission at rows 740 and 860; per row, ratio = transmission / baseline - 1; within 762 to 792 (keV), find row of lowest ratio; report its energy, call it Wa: 780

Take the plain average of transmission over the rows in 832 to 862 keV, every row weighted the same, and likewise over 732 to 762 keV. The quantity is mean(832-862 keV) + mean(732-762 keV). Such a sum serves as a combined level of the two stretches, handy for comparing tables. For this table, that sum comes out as 15.0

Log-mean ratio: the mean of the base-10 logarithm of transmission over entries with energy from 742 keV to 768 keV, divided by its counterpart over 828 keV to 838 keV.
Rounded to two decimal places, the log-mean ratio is 1.09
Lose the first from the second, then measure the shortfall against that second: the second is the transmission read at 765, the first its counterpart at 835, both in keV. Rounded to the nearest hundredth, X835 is 0.10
